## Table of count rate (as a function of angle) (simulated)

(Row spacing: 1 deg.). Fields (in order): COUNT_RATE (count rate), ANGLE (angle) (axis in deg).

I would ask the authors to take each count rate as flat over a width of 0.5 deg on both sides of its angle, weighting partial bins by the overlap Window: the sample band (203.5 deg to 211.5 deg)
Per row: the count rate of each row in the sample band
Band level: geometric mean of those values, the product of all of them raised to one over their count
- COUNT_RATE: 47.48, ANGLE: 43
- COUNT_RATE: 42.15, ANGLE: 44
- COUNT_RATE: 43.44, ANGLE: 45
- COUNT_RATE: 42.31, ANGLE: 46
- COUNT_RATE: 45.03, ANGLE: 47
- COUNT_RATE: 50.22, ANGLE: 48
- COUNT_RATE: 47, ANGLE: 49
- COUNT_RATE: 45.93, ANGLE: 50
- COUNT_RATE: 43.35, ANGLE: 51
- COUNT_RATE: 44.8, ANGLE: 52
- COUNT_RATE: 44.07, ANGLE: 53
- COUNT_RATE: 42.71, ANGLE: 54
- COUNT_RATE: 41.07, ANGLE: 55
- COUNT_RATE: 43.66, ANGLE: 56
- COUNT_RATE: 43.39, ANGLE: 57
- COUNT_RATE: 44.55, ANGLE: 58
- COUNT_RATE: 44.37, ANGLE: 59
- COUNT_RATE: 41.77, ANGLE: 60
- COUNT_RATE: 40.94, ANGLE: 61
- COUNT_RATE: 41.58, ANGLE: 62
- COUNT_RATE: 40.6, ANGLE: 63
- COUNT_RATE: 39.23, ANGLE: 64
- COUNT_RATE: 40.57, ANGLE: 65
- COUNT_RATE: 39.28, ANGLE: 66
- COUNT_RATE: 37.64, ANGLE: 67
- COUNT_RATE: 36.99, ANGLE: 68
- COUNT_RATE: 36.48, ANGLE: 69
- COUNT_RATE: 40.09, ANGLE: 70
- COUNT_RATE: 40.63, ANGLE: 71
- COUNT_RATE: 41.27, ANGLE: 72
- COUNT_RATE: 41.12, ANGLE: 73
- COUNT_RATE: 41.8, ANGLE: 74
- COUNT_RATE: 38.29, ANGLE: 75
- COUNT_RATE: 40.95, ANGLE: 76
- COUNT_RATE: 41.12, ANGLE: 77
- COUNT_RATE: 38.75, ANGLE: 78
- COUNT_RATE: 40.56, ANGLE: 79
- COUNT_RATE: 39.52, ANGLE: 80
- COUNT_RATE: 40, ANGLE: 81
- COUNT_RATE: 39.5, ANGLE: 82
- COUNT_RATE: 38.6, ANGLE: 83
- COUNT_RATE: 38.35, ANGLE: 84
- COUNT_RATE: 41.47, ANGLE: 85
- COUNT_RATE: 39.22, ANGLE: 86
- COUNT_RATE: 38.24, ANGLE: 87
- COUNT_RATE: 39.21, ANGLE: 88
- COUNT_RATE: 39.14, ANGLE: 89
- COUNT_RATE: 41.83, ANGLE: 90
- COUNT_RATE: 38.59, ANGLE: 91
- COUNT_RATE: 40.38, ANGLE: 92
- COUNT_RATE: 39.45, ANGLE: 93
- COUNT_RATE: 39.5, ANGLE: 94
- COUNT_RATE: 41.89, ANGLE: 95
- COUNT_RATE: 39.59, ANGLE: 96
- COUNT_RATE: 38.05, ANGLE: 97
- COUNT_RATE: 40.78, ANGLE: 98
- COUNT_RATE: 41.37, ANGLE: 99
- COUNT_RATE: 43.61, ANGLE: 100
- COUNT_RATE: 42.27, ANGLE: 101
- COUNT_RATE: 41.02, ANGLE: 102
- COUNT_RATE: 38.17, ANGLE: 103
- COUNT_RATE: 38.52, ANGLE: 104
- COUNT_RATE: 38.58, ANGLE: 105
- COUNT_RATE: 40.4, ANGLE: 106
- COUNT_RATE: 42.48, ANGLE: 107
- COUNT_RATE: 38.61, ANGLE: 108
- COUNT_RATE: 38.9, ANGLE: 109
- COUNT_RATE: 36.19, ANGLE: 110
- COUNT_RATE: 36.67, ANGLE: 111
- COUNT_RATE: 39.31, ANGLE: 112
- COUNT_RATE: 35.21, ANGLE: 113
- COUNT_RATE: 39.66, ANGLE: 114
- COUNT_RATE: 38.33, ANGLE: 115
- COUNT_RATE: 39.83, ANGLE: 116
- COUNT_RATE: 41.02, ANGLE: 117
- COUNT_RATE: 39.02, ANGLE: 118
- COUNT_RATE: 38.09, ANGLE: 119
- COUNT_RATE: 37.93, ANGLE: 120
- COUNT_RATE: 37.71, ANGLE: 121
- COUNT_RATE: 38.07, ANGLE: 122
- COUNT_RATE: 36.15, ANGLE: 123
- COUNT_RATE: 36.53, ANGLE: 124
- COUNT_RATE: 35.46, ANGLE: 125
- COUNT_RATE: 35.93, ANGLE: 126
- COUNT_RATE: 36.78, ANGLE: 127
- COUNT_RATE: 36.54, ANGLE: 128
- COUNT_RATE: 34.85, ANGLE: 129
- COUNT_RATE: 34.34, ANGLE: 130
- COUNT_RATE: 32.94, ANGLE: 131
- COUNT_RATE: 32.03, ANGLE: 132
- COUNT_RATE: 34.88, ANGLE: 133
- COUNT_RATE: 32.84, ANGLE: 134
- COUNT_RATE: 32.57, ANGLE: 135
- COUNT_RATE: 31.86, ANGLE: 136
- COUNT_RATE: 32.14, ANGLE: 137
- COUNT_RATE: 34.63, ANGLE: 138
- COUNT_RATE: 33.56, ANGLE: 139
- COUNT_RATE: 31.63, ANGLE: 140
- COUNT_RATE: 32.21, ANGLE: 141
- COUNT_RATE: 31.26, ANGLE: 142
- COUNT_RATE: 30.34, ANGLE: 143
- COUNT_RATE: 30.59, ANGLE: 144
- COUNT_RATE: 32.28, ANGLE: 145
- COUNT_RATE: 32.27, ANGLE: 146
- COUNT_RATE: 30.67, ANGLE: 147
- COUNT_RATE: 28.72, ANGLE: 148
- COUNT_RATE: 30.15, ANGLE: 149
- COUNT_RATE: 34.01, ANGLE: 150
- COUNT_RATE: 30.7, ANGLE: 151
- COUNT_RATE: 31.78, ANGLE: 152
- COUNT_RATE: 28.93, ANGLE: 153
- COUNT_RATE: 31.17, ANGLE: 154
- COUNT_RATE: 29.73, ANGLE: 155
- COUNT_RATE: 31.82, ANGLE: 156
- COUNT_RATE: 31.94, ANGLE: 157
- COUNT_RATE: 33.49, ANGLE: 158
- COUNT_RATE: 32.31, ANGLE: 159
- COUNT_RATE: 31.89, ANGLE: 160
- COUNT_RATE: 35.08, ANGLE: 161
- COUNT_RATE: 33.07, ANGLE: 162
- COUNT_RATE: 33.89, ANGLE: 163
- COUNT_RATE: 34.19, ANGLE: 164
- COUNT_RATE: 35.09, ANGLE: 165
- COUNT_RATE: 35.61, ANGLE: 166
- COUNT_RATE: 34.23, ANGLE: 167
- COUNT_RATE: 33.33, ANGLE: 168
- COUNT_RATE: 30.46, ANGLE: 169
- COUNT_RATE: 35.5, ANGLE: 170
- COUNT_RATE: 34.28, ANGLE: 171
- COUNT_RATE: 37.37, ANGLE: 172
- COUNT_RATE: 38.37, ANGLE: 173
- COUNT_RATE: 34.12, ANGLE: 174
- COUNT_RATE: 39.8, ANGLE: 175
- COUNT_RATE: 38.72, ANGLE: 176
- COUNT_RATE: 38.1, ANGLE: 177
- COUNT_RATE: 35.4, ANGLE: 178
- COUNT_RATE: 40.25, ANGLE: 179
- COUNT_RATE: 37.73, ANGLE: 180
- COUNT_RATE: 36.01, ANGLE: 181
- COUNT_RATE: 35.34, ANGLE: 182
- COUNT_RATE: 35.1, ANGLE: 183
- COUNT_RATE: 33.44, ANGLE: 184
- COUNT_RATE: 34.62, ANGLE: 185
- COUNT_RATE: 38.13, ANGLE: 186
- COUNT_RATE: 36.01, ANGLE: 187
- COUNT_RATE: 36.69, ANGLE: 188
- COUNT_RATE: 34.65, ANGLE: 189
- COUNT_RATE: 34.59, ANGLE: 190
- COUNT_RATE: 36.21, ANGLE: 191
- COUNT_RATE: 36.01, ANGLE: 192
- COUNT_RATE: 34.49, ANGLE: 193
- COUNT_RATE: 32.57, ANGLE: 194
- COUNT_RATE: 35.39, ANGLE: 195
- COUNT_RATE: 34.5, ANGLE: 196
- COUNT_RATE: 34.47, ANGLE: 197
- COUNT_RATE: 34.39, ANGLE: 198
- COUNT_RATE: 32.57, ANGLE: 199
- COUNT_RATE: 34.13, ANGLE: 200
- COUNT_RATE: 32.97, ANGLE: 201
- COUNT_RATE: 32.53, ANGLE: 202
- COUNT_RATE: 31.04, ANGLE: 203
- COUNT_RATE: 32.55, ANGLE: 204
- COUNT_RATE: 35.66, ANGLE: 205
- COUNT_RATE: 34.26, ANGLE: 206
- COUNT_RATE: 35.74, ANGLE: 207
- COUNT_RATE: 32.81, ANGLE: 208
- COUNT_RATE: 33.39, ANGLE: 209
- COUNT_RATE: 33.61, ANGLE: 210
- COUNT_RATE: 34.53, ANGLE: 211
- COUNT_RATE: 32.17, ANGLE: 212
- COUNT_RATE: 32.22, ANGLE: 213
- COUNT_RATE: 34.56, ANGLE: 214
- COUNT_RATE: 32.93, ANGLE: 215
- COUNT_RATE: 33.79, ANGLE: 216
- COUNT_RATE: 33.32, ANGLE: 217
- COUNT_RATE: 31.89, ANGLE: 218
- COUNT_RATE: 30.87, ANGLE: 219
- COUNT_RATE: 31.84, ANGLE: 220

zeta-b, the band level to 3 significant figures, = 34.1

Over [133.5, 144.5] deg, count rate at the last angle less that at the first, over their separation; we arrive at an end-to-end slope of -0.2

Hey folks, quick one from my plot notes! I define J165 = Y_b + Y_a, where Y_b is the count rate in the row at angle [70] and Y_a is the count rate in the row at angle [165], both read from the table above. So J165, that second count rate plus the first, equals 75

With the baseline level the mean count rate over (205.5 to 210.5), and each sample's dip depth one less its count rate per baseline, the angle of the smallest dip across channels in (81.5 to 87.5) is 85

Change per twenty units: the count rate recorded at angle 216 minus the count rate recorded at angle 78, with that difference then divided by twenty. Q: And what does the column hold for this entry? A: -0.25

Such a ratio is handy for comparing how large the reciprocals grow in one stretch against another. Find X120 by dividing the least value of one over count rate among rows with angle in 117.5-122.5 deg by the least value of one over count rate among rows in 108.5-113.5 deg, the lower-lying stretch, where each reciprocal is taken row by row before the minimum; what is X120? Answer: 1.01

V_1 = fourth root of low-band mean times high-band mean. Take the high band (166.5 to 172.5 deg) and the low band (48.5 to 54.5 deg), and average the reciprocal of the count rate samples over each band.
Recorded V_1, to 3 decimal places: 0.160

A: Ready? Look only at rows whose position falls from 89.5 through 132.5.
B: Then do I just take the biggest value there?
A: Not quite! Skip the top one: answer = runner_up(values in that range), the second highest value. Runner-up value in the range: 42.48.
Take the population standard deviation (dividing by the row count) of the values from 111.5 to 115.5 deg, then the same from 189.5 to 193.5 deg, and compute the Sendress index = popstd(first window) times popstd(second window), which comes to 1.4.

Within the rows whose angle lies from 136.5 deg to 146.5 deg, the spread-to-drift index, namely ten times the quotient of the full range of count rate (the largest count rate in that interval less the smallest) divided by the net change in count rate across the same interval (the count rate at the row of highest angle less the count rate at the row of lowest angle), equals 330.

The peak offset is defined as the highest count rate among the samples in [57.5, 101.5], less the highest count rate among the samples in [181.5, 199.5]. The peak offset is 6.4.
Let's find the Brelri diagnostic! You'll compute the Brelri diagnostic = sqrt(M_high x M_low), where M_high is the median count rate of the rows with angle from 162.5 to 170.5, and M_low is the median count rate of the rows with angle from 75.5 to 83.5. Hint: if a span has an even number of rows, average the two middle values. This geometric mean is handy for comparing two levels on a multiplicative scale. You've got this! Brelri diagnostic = 37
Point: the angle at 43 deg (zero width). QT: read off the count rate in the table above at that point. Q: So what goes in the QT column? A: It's 47.48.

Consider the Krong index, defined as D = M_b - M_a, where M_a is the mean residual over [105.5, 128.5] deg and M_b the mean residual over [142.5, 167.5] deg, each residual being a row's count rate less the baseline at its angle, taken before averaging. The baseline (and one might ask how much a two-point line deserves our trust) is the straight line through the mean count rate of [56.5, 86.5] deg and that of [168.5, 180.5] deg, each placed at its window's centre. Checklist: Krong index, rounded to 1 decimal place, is -4.5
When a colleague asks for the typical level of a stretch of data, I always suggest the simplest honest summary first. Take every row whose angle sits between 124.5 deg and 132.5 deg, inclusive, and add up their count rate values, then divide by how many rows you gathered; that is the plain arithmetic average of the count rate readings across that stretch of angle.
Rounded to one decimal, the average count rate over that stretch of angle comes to 34.9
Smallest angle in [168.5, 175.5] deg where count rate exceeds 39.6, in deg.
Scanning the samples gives 175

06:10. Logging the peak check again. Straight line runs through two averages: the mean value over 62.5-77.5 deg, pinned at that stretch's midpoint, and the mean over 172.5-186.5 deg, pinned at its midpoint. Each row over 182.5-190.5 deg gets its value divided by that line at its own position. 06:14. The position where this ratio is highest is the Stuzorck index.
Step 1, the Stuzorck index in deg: 186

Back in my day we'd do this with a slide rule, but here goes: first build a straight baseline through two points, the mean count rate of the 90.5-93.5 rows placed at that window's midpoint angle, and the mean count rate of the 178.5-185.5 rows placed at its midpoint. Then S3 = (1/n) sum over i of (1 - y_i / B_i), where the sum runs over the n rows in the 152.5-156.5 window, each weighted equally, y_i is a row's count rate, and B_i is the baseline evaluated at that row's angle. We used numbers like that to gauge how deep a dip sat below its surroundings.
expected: 0.18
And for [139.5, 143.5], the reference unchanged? 0.17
